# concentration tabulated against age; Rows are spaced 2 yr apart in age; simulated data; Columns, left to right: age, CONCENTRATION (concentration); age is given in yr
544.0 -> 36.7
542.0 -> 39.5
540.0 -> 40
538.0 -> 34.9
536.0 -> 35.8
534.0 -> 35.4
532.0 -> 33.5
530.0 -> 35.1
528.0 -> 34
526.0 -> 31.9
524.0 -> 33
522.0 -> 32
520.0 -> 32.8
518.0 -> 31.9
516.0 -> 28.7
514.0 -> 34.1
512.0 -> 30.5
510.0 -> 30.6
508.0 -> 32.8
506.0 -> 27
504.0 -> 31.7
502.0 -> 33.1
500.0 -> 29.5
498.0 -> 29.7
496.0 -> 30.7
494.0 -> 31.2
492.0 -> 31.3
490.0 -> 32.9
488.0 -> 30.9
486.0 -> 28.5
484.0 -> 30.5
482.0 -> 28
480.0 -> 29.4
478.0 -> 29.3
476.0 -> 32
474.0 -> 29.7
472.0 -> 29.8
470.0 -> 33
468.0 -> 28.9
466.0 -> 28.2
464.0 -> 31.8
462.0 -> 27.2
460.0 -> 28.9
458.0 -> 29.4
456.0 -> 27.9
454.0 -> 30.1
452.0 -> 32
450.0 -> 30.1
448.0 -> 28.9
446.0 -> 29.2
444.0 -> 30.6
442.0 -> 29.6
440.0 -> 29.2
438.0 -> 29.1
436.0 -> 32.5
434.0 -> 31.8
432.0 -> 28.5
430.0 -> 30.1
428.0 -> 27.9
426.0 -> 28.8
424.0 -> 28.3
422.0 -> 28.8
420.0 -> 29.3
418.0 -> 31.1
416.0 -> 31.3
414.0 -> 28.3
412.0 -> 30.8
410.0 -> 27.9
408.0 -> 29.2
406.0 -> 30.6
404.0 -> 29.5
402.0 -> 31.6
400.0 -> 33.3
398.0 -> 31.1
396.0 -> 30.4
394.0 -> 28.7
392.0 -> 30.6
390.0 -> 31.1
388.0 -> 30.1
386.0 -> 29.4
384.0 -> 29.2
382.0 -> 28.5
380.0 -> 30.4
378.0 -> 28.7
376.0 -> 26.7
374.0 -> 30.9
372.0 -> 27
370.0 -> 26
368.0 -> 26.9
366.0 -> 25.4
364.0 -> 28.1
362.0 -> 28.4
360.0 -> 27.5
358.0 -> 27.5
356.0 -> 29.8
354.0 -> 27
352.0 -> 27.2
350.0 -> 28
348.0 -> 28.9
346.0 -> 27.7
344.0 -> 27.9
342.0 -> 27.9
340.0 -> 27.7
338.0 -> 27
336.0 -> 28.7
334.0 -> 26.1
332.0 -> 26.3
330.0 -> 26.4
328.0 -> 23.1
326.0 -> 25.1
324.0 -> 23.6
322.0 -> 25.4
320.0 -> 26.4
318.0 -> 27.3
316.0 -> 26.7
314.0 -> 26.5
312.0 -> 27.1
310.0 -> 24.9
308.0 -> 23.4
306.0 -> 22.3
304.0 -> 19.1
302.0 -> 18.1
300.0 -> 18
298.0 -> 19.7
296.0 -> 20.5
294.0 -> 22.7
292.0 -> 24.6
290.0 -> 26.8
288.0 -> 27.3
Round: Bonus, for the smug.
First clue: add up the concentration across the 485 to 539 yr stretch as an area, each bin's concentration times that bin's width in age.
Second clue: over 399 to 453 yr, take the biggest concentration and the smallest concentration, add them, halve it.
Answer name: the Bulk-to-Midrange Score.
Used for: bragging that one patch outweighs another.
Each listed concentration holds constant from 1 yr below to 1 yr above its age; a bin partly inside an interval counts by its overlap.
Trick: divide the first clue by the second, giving 56.4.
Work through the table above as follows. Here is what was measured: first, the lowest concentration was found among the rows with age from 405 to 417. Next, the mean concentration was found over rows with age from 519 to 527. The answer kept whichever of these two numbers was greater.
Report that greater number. 32.4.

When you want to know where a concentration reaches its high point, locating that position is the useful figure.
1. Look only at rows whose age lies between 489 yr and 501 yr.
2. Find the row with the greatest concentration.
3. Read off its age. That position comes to 490.0 yr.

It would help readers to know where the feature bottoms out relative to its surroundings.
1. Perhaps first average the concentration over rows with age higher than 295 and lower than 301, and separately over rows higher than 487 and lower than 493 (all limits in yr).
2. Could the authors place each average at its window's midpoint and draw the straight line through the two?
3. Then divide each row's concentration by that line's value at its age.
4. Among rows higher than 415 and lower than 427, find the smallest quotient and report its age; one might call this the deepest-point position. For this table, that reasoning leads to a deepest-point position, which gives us 424.0 yr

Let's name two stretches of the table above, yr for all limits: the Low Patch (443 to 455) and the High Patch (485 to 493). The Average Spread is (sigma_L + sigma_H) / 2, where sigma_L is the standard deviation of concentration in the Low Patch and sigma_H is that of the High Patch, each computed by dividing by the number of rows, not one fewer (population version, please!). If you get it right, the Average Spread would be 1.3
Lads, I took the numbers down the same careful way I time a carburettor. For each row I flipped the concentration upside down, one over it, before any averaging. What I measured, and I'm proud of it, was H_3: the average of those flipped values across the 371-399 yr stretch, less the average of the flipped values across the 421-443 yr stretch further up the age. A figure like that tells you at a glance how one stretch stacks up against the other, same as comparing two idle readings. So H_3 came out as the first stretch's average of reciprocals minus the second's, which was 0.000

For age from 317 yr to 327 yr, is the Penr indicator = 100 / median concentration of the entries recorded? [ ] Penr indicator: 3.94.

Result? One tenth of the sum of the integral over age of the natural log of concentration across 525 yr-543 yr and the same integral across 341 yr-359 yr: 12.4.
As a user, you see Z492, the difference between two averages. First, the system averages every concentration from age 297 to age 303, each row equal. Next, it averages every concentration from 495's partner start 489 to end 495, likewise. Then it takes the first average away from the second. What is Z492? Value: 13.2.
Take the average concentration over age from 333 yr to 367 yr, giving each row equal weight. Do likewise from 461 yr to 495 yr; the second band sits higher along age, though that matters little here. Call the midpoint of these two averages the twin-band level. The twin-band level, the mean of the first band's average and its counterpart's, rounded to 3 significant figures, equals 28.9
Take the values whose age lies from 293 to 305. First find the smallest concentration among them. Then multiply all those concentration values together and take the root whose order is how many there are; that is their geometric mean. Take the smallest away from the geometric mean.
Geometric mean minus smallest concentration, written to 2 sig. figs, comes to 1.6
